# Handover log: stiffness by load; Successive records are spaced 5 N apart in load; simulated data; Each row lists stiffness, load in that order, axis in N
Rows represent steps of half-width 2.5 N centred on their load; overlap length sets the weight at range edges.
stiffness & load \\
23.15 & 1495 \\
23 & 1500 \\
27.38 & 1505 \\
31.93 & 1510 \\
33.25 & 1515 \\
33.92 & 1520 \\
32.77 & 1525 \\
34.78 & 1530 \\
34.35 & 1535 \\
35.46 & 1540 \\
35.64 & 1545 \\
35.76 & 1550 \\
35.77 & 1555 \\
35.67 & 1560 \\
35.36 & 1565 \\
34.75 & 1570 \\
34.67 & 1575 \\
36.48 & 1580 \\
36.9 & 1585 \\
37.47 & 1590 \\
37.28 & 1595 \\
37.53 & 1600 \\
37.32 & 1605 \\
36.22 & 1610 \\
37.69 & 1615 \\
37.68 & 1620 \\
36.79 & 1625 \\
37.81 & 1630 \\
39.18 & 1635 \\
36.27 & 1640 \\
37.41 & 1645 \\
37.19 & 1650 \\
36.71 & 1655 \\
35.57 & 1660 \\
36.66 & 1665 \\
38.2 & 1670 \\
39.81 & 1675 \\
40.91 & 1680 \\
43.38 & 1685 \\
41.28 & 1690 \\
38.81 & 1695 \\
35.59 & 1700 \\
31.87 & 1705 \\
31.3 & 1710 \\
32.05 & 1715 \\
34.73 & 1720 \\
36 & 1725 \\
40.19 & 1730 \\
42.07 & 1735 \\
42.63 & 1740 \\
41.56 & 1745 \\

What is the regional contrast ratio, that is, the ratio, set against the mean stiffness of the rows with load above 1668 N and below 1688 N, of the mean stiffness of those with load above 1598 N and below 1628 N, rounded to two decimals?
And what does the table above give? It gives 0.92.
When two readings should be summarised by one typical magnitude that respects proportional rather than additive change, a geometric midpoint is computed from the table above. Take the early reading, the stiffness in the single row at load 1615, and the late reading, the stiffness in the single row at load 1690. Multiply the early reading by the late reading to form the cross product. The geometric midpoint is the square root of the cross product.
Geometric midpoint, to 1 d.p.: 39.4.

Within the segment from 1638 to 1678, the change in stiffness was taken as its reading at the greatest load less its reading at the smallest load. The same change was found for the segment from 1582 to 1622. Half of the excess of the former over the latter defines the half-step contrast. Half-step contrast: 1.4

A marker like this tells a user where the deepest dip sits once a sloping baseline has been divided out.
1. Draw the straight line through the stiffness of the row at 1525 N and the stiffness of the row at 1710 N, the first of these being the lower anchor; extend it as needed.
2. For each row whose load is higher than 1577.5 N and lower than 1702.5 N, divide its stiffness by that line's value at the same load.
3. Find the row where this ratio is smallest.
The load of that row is 1660 N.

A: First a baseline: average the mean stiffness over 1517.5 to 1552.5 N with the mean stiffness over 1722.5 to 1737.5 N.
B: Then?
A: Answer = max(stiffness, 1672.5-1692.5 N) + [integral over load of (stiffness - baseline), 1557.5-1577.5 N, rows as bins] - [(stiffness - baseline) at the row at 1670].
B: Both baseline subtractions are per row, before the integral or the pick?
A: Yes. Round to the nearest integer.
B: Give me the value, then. 4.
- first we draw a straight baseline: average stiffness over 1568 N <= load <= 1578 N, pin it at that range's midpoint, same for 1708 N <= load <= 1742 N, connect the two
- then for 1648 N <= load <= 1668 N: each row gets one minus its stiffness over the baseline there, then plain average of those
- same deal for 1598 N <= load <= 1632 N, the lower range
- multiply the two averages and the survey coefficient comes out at 0.0008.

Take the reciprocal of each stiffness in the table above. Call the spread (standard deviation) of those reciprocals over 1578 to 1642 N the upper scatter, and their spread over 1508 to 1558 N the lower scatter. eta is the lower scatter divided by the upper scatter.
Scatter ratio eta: 2.1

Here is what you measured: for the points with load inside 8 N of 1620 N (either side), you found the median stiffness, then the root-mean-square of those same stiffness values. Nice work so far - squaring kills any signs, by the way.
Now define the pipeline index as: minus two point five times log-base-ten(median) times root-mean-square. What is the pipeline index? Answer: -147.3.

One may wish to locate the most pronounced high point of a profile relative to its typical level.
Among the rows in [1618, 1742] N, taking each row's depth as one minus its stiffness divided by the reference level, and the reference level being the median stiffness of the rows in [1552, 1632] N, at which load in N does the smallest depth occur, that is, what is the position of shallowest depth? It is 1685 N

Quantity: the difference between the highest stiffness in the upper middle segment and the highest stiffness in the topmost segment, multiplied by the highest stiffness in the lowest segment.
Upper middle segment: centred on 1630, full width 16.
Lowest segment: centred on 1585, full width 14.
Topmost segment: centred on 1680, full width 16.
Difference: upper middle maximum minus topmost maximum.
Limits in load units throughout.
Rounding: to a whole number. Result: -157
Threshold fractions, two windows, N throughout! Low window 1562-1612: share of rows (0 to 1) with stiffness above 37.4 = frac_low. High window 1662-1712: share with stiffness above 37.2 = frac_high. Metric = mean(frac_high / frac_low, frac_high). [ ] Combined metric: 1.8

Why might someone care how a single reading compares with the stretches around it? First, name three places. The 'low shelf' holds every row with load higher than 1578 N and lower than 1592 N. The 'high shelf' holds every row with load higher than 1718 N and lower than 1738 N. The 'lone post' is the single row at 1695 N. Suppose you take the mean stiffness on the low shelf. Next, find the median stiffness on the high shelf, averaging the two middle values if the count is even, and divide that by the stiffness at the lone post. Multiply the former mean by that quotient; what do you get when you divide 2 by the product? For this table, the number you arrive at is 0.055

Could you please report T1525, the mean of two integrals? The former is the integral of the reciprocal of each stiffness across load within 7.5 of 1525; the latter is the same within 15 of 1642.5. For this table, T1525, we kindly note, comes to 0.62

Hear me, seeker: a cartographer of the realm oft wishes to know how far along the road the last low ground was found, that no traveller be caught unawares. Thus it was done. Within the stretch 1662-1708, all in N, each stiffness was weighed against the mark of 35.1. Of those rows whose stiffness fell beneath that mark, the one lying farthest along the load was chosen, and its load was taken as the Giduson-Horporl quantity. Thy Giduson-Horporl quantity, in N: 1705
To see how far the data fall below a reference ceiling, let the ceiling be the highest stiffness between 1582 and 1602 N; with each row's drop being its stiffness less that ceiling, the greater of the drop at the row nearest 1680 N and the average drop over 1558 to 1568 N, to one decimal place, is 3.4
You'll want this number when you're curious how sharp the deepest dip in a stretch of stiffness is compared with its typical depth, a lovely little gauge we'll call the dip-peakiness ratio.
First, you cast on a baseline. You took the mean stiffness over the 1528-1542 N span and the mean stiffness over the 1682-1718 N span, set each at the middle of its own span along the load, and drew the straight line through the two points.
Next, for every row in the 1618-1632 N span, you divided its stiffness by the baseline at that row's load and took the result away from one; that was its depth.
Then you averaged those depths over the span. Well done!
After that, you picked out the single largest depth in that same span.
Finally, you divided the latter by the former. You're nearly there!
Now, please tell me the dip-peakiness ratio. 0.6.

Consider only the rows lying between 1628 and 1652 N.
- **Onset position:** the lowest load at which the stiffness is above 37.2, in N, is 1630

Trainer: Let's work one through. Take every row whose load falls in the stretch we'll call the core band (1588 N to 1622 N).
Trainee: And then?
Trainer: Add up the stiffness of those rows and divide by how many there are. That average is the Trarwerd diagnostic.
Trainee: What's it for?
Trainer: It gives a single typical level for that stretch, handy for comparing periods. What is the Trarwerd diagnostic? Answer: 37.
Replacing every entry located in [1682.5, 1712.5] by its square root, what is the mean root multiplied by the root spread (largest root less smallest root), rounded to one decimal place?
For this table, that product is 6.0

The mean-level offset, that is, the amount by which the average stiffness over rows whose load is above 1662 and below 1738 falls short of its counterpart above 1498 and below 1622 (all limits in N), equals -3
